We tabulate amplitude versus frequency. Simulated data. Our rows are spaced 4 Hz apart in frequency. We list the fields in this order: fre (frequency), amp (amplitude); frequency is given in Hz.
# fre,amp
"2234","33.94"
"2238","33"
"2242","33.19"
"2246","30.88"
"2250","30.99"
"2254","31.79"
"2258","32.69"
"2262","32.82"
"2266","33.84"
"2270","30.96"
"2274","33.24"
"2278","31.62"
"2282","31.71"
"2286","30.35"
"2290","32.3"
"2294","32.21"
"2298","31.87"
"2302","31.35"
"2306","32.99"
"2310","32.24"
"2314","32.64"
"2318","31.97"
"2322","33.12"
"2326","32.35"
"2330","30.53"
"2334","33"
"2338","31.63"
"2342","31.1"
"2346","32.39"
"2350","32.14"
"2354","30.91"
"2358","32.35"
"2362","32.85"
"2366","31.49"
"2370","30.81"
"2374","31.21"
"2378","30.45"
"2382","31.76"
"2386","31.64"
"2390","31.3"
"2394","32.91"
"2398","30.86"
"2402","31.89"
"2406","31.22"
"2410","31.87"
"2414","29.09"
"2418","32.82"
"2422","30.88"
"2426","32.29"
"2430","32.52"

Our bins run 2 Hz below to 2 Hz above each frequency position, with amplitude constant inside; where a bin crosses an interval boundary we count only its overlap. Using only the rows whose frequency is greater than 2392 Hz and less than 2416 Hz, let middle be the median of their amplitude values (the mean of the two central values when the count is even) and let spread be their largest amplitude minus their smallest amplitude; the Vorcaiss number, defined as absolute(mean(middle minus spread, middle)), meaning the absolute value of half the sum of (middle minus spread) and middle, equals 29.6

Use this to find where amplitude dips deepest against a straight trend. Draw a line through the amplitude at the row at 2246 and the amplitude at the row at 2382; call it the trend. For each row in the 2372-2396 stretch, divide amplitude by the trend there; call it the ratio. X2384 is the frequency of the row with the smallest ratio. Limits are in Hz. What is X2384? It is 2378 Hz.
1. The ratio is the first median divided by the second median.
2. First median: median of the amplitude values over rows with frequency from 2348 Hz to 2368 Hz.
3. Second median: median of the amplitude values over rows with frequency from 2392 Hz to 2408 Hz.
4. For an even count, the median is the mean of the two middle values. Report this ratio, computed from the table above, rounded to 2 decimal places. 1.02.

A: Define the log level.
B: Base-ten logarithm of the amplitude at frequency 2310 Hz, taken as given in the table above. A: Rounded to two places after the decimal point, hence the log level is 1.51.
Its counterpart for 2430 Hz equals 1.51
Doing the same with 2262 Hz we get 1.52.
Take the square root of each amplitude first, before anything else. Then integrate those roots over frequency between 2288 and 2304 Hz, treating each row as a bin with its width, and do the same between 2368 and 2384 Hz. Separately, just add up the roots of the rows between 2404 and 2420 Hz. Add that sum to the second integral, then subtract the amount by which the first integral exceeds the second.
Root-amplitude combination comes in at 110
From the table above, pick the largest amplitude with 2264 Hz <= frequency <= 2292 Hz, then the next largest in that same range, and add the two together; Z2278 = 67.1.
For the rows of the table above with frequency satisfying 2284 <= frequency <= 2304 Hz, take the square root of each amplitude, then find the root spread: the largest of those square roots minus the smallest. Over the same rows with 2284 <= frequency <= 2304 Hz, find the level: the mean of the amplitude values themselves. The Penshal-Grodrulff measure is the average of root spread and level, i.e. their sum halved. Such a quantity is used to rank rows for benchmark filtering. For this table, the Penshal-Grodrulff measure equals 15.9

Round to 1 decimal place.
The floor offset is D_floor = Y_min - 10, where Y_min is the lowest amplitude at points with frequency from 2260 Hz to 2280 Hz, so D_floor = 21.0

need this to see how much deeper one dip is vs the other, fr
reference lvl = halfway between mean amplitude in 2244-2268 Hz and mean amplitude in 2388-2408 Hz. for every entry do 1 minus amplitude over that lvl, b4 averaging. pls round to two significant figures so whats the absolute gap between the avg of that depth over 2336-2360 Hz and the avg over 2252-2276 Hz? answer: 0.025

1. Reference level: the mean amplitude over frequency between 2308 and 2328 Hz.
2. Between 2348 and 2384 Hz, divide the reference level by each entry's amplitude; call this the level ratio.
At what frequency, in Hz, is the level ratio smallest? 2362 Hz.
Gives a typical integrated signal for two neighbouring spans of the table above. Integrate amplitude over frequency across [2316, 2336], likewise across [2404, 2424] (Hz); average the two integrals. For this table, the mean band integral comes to 634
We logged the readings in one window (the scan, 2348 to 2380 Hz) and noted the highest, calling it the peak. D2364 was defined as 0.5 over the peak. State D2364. 0.0152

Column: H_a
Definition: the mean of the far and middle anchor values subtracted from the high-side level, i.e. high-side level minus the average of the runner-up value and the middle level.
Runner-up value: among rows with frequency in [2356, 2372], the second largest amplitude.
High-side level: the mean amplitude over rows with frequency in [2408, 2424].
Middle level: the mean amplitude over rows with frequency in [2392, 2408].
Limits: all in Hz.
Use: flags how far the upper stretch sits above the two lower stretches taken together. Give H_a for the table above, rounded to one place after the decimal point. -0.9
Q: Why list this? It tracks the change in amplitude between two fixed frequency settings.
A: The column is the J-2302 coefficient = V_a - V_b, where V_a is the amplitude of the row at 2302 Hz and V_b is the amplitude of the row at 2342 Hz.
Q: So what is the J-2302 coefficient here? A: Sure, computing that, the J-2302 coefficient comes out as 0.25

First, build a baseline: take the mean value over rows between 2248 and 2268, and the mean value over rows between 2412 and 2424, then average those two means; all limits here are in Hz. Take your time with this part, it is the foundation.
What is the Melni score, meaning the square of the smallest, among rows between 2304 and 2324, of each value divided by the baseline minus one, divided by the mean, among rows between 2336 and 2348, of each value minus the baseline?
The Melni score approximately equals 0.003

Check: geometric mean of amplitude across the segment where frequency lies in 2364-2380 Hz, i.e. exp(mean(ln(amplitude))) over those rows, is 31.0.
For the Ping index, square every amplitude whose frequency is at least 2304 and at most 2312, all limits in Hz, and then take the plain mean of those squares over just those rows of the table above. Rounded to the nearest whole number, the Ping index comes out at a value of 1064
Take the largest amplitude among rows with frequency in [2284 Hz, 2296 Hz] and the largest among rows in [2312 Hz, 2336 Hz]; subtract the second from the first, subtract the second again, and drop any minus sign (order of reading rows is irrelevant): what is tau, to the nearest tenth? 33.9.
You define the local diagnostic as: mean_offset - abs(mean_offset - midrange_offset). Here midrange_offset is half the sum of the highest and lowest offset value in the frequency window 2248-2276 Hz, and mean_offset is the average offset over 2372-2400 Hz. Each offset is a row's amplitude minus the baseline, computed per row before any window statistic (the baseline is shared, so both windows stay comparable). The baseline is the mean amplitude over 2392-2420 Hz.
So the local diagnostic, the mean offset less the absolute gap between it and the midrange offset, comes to -1.0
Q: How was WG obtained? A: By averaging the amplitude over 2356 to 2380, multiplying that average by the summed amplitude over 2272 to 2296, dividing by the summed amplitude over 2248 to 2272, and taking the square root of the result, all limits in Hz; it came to 5.59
